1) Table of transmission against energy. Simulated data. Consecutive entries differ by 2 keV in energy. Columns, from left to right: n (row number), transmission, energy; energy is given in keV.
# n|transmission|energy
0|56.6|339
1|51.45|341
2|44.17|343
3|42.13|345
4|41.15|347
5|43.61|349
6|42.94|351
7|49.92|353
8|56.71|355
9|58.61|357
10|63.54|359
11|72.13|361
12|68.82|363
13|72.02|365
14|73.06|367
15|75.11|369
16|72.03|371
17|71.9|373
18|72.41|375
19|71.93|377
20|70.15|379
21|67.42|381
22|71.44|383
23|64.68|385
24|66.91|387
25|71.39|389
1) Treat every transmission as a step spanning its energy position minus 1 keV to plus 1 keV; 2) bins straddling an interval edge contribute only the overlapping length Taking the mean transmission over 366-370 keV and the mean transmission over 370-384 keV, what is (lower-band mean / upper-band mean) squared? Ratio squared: 1.1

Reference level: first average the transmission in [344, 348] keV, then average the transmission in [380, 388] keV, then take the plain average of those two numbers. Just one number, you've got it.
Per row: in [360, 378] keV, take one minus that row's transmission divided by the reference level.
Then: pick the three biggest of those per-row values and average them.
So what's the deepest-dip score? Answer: -0.3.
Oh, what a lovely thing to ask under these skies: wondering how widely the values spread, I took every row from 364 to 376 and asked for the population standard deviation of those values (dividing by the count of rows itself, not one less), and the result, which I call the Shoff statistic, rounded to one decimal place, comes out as 1.1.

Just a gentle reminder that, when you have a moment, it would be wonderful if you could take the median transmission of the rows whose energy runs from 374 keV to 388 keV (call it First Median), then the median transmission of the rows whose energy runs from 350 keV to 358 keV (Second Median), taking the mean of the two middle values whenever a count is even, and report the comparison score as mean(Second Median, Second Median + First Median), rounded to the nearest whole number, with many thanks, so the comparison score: 88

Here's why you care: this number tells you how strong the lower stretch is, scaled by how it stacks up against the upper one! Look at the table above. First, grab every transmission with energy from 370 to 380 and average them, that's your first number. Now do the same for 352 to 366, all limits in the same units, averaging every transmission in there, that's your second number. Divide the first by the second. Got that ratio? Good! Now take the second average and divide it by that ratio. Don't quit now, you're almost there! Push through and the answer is 56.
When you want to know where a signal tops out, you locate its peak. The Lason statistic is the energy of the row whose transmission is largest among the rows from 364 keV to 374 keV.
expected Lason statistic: 369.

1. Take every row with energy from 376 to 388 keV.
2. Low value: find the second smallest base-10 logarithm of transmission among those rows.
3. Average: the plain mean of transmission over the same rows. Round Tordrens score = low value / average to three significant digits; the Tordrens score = 0.0266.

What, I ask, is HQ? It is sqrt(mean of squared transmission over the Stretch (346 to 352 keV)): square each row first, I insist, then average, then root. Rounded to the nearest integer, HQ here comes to 43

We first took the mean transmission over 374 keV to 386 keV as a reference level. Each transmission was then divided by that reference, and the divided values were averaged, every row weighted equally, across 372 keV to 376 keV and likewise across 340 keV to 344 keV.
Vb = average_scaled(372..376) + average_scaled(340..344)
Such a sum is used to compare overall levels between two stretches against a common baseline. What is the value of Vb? 1.722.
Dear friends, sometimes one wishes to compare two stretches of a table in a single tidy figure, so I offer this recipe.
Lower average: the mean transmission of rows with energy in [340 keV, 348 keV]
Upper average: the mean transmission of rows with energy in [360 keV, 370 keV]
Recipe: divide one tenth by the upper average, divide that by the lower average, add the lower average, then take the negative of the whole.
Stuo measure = -44.7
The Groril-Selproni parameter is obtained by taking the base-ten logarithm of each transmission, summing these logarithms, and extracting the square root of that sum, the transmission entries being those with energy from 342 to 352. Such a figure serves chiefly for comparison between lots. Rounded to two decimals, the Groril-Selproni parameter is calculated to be 2.86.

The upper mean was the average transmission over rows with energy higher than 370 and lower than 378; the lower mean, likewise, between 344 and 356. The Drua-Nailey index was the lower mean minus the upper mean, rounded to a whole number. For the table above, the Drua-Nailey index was -26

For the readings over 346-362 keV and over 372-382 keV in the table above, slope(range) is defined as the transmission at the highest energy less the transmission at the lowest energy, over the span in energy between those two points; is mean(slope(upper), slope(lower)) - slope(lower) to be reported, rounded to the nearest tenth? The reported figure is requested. -1.4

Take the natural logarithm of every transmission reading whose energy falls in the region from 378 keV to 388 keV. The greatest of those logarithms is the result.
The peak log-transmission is 4.27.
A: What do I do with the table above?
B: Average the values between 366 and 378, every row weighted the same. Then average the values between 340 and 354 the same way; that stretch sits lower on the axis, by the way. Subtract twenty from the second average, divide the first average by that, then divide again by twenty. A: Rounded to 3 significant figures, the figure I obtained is 0.145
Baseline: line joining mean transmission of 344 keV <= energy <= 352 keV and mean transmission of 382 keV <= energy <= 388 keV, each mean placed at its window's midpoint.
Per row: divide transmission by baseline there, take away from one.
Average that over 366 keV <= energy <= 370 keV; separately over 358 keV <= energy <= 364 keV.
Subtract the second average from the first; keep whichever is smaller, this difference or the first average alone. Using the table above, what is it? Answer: -0.32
